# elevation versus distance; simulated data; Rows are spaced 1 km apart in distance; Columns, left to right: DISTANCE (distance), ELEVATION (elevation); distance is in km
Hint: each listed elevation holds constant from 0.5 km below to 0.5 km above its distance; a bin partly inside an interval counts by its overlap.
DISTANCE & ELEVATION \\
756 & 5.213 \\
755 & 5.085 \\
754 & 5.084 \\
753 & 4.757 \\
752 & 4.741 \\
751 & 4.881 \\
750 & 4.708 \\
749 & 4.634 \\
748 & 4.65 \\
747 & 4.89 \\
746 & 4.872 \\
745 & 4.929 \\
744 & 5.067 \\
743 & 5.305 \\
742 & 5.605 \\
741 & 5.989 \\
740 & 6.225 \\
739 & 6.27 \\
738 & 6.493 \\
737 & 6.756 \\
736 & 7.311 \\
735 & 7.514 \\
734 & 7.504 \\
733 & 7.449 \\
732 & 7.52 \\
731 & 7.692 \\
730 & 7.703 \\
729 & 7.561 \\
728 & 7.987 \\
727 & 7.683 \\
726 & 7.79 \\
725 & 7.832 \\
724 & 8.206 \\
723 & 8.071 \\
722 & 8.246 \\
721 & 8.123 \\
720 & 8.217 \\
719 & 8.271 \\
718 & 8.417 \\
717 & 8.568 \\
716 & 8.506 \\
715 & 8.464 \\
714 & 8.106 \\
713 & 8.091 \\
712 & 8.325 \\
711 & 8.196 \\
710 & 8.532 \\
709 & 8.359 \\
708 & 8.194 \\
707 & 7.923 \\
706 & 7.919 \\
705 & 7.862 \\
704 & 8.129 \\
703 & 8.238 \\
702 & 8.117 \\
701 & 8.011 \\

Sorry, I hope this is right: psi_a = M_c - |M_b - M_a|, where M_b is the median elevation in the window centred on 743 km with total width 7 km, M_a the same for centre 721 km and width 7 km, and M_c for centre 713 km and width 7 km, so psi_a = 5.41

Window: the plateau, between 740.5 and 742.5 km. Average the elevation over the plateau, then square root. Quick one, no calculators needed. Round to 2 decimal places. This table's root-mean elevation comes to 2.41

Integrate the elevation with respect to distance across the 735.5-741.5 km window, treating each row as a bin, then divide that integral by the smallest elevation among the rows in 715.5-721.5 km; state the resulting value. 4.81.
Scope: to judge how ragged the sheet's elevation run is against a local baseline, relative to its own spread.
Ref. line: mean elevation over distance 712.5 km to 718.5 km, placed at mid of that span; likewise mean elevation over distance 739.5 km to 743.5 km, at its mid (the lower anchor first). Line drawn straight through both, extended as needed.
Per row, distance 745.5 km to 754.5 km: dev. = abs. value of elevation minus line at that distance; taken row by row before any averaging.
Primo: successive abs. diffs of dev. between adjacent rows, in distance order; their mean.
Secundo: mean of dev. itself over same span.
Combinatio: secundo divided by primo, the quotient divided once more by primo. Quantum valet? 11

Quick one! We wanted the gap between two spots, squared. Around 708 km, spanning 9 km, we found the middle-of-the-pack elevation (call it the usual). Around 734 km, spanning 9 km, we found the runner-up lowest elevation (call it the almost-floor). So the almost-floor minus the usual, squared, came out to 2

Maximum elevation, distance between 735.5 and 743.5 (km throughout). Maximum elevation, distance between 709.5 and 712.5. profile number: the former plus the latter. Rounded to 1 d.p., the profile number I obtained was 15.8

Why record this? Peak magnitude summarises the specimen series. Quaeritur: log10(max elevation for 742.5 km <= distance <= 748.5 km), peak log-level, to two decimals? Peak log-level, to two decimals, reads 0.72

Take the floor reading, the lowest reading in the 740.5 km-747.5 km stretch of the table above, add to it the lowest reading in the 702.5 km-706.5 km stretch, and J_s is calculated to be 12.7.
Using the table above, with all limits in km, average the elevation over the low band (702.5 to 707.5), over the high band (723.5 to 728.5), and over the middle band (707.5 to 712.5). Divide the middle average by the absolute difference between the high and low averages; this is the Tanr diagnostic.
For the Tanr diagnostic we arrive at 73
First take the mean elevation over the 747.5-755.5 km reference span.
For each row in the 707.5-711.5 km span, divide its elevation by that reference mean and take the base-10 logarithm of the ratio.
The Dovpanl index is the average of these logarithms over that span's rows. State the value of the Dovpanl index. 0.24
